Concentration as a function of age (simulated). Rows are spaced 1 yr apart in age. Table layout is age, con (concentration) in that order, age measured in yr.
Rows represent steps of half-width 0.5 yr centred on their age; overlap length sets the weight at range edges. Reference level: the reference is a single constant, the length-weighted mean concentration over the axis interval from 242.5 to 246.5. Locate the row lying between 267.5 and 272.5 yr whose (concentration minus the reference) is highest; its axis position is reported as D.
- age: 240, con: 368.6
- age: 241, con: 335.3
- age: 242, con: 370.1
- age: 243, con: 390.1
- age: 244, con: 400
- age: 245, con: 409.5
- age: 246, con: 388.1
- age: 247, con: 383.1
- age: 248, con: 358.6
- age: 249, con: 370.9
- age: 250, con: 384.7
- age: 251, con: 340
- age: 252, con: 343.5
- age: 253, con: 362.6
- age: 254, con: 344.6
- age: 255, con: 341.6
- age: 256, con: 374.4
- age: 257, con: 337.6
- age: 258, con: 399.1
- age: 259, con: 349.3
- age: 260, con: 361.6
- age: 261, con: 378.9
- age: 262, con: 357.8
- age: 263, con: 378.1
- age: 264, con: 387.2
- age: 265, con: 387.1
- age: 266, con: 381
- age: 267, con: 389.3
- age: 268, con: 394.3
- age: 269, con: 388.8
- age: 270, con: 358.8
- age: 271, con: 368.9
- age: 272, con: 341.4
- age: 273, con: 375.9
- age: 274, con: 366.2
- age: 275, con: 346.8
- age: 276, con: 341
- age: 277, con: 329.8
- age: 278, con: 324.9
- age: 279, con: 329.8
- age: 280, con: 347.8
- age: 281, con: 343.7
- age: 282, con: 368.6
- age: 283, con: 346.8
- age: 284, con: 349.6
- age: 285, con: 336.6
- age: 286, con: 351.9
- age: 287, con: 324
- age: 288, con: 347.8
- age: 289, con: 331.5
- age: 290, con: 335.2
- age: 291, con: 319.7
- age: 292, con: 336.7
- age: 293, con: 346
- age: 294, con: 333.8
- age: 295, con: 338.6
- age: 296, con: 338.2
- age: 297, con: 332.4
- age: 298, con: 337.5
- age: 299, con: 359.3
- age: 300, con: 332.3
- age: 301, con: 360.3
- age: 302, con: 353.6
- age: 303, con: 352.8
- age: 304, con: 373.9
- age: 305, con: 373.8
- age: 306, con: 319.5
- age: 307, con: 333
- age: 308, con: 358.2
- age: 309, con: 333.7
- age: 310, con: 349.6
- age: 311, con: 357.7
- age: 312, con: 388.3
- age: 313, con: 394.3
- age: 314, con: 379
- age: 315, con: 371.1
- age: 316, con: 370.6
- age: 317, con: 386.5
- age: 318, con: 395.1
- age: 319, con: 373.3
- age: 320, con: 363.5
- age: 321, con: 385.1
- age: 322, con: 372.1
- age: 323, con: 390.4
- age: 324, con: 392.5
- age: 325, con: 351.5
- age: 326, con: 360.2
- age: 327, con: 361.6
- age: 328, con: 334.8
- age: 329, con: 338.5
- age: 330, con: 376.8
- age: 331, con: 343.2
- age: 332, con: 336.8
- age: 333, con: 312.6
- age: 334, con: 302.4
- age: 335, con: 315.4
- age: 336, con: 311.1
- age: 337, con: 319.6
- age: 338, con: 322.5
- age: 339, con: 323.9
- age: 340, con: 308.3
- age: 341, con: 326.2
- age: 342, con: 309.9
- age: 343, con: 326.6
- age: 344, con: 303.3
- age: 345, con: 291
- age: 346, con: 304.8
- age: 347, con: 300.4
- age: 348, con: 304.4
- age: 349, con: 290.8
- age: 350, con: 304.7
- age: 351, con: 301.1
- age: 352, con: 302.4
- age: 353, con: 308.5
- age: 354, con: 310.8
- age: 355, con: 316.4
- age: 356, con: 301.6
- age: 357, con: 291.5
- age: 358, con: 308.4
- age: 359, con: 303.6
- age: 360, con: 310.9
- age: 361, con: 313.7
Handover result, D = 268 yr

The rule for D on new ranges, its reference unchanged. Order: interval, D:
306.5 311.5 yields 308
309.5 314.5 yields 313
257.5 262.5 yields 258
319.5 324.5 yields 324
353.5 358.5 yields 355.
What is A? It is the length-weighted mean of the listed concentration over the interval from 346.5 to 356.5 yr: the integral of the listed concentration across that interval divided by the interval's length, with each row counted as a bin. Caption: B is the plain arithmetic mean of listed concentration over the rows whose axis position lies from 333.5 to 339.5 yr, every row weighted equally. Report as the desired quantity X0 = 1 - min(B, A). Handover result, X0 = -303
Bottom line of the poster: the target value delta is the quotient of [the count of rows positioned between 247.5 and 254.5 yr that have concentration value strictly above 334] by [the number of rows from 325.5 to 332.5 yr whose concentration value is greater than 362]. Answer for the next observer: 7.0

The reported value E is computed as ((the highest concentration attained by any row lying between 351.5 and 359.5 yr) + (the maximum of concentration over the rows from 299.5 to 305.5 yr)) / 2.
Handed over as 345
